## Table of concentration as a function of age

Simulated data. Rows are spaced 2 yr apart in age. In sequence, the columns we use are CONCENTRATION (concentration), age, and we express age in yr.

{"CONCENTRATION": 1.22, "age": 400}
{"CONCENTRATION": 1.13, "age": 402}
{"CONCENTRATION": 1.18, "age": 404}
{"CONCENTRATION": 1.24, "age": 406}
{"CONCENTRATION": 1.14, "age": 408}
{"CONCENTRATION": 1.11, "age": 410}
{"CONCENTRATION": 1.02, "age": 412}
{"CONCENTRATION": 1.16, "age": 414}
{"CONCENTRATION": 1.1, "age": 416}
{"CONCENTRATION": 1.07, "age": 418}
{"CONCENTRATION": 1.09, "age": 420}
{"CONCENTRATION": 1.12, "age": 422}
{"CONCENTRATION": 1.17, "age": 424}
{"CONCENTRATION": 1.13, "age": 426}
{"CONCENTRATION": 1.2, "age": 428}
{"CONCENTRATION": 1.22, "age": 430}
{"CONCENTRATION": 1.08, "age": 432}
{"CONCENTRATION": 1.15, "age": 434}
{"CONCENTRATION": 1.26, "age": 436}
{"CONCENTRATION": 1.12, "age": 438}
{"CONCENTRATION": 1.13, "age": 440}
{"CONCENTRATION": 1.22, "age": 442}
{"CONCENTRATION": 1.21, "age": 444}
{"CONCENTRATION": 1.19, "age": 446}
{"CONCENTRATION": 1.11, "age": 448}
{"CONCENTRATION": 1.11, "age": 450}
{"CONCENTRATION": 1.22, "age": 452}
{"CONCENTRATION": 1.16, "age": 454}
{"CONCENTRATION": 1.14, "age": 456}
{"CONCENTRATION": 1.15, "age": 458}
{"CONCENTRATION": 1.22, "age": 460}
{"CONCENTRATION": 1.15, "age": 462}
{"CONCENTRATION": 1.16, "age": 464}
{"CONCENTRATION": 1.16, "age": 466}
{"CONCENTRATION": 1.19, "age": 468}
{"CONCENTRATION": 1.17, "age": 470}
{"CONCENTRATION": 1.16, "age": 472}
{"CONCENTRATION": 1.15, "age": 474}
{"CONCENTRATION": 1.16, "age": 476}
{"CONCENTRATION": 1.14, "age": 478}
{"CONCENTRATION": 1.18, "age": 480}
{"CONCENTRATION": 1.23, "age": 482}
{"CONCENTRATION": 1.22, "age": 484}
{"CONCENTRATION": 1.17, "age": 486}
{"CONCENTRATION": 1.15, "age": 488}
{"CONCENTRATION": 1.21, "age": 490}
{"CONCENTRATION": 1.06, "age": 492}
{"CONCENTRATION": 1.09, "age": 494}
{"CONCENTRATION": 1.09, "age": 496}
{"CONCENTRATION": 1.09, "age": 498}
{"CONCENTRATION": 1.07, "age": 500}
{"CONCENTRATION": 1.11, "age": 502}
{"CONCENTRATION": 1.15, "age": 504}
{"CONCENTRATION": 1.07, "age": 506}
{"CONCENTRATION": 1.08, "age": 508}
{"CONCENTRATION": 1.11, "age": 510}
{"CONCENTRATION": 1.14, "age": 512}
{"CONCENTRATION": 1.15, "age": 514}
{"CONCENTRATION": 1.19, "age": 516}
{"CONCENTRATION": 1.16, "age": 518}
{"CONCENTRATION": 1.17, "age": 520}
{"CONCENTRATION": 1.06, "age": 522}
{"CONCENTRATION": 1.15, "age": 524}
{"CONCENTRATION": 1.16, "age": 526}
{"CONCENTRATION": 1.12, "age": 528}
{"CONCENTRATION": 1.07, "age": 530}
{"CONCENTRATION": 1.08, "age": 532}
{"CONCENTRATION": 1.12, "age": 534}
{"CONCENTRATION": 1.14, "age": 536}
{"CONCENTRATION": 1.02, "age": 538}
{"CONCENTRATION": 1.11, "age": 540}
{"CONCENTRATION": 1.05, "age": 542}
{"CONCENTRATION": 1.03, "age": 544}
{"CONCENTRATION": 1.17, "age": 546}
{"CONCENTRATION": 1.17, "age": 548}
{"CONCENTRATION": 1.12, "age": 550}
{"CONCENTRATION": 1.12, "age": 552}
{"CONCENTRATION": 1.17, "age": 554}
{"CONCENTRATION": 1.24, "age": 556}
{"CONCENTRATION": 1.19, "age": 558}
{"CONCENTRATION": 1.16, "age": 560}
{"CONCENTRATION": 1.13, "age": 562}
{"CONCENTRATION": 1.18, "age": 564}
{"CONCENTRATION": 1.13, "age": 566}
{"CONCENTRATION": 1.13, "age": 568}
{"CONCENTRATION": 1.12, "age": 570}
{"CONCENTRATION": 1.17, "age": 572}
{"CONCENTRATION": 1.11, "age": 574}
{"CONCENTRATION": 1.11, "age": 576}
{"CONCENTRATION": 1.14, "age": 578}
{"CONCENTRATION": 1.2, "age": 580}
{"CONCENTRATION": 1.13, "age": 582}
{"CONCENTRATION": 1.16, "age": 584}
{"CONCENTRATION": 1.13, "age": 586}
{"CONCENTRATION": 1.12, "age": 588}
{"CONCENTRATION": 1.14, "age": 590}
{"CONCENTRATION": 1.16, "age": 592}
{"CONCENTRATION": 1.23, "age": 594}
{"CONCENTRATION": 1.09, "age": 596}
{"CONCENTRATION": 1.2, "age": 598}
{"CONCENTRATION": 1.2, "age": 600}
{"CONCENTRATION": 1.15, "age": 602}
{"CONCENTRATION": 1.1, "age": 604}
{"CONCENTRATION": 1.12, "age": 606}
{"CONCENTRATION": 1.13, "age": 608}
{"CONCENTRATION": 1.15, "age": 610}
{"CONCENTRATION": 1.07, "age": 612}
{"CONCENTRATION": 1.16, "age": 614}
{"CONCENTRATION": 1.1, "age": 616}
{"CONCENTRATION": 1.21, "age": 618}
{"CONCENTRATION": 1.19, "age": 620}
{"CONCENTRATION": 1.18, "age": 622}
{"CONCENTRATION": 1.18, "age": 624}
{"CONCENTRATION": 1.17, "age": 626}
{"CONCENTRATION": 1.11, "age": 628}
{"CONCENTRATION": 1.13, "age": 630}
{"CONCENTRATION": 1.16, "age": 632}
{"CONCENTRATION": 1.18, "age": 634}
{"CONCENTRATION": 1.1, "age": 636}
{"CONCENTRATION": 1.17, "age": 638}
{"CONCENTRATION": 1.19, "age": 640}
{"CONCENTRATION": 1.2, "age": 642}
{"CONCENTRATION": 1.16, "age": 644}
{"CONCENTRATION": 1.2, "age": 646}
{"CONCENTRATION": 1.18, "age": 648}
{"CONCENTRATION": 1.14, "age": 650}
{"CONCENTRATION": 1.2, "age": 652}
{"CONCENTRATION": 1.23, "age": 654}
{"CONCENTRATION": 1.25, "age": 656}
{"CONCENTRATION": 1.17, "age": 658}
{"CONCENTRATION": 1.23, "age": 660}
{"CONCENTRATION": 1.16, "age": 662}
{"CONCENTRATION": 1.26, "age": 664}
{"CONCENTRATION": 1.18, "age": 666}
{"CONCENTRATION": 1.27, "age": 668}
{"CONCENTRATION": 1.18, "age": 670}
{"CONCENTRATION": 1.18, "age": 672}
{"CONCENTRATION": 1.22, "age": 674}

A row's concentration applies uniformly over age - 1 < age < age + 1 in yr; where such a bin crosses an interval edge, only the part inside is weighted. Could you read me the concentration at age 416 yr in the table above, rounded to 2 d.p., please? 1.10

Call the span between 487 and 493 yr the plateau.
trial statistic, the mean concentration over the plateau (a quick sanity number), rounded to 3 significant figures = 1.14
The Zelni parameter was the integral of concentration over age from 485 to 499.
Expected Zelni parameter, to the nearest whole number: 16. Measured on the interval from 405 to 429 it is 27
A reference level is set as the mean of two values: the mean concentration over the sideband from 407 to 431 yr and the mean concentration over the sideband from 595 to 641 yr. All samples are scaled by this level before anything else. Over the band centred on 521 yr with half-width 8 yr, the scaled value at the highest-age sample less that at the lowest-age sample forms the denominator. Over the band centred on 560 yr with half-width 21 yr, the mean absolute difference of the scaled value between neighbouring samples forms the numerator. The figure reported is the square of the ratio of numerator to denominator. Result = 1.8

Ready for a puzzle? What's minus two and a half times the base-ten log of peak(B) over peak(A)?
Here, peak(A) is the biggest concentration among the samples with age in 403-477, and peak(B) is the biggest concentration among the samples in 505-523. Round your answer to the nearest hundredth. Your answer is 0.06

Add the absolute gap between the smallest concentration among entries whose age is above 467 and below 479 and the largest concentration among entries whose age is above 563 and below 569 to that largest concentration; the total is 1.22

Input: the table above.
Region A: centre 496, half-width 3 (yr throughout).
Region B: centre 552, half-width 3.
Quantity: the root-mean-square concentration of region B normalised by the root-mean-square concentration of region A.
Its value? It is 1.043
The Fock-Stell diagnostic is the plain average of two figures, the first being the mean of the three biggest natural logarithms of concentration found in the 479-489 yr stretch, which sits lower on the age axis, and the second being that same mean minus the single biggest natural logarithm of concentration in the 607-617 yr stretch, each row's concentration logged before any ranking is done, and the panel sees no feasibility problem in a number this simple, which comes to 0.116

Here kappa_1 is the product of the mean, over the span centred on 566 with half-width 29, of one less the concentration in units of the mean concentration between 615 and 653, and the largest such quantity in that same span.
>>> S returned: 0.0028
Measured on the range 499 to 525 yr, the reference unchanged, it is 0.0033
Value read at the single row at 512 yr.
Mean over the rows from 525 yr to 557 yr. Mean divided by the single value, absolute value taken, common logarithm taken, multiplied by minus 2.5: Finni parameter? 0.02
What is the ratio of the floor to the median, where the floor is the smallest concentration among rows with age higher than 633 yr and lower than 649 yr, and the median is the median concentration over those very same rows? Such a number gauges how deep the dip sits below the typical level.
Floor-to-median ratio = 0.93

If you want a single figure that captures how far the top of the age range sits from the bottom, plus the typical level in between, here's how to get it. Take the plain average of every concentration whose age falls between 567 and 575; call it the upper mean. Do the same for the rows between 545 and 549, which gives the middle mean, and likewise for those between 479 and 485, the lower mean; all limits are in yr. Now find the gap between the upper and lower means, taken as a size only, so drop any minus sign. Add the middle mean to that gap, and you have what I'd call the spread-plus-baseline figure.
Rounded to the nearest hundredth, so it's 1.25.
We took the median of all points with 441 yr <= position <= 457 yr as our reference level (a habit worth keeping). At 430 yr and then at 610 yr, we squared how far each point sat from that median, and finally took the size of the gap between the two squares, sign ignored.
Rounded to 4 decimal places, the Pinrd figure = 0.0014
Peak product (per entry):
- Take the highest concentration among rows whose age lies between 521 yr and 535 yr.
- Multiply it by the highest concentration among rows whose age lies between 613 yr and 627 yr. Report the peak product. 1.40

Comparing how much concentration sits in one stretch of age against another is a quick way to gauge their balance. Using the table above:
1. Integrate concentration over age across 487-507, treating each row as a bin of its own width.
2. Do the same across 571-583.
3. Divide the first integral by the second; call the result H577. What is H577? 1.6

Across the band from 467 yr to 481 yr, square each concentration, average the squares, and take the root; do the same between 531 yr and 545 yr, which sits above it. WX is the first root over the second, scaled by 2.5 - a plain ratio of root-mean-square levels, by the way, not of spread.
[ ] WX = 2.70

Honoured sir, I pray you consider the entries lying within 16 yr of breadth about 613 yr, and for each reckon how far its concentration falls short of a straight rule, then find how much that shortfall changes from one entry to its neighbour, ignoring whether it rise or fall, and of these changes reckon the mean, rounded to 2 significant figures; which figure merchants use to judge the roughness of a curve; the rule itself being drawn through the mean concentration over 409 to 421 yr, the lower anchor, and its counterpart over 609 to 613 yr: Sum 0.056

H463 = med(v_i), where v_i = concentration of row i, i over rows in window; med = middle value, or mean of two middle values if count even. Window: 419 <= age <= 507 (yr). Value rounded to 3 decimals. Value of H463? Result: 1.150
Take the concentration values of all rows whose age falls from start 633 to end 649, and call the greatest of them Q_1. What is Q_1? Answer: 1.2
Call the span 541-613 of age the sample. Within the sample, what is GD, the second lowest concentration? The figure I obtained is 1.05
